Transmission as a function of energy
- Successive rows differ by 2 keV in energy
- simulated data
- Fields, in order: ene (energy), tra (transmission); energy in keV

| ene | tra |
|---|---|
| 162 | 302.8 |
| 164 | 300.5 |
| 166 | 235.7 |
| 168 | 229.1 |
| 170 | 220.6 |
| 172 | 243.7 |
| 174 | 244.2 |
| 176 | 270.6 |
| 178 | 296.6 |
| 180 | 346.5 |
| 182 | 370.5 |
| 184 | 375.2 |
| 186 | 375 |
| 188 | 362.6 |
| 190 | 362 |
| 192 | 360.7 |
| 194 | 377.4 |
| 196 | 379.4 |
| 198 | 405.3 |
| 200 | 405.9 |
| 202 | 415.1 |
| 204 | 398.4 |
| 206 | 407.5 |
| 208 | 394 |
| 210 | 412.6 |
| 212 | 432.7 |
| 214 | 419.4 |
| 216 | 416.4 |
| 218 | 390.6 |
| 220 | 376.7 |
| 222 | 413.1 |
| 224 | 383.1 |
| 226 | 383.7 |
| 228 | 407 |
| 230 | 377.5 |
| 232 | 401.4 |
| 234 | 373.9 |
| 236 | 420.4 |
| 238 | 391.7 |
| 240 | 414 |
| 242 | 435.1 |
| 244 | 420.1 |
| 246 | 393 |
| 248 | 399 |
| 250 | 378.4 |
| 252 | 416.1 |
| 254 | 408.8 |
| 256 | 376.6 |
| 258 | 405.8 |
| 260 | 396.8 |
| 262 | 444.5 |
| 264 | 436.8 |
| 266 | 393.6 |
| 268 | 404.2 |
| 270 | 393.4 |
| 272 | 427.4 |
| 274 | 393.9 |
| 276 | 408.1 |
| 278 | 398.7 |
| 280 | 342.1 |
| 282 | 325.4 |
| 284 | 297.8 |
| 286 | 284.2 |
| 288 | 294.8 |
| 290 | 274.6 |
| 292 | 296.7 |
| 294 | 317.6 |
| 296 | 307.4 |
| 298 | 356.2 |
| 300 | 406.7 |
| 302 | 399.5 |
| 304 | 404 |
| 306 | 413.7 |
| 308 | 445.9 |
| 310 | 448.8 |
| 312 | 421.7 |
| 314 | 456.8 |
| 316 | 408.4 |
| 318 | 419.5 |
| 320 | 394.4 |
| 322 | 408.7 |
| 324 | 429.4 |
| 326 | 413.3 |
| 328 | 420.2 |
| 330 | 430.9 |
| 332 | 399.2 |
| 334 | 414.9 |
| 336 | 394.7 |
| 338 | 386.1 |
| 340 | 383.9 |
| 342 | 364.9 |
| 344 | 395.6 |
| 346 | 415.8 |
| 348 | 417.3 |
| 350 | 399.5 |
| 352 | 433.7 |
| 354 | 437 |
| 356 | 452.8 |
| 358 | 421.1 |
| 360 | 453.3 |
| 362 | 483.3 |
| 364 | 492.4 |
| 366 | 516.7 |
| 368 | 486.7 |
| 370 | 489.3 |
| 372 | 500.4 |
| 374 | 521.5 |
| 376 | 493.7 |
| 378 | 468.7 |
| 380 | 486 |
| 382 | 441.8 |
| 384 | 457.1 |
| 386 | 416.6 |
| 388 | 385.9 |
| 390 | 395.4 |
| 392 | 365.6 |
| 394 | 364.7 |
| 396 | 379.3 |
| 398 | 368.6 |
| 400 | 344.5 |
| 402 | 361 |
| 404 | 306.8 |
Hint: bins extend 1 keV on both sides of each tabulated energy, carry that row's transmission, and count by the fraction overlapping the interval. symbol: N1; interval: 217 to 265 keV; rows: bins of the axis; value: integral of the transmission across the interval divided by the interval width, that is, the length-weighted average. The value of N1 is 402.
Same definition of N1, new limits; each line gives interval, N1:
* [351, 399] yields 446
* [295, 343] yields 405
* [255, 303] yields 366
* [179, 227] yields 390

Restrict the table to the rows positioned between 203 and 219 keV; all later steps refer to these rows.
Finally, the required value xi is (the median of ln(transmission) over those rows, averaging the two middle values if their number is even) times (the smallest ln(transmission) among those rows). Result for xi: 35.9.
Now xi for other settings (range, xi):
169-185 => 30.5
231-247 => 35.6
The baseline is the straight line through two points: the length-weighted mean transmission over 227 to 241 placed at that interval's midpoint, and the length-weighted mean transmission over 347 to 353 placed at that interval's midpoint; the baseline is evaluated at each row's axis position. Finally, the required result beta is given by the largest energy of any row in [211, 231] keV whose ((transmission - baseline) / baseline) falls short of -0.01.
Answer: 230 keV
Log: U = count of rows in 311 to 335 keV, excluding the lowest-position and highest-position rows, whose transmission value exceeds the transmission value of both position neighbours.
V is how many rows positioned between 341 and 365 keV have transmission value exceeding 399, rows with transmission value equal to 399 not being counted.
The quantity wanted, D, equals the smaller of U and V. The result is 4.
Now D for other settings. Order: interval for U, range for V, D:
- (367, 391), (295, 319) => 3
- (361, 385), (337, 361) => 3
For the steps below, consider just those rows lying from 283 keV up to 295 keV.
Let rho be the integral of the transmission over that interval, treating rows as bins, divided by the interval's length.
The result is 294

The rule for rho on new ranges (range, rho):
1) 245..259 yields 397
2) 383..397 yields 395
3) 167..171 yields 225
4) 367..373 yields 492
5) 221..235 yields 391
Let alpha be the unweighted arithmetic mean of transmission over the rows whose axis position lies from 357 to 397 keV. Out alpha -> 451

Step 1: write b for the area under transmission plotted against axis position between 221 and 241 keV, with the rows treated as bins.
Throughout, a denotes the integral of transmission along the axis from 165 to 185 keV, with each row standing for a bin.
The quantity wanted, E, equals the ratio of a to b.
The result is 0.7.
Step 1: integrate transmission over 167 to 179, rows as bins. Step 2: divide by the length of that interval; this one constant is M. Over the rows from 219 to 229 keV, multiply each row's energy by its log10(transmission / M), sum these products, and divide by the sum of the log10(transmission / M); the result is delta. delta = 224.1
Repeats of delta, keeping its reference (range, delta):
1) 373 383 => 377.8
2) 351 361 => 356.0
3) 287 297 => 292.5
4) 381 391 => 385.7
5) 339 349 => 344.3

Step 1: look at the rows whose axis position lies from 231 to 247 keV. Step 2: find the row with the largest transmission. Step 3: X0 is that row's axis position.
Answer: 242 keV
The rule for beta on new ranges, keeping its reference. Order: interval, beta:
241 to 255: 250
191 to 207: 196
